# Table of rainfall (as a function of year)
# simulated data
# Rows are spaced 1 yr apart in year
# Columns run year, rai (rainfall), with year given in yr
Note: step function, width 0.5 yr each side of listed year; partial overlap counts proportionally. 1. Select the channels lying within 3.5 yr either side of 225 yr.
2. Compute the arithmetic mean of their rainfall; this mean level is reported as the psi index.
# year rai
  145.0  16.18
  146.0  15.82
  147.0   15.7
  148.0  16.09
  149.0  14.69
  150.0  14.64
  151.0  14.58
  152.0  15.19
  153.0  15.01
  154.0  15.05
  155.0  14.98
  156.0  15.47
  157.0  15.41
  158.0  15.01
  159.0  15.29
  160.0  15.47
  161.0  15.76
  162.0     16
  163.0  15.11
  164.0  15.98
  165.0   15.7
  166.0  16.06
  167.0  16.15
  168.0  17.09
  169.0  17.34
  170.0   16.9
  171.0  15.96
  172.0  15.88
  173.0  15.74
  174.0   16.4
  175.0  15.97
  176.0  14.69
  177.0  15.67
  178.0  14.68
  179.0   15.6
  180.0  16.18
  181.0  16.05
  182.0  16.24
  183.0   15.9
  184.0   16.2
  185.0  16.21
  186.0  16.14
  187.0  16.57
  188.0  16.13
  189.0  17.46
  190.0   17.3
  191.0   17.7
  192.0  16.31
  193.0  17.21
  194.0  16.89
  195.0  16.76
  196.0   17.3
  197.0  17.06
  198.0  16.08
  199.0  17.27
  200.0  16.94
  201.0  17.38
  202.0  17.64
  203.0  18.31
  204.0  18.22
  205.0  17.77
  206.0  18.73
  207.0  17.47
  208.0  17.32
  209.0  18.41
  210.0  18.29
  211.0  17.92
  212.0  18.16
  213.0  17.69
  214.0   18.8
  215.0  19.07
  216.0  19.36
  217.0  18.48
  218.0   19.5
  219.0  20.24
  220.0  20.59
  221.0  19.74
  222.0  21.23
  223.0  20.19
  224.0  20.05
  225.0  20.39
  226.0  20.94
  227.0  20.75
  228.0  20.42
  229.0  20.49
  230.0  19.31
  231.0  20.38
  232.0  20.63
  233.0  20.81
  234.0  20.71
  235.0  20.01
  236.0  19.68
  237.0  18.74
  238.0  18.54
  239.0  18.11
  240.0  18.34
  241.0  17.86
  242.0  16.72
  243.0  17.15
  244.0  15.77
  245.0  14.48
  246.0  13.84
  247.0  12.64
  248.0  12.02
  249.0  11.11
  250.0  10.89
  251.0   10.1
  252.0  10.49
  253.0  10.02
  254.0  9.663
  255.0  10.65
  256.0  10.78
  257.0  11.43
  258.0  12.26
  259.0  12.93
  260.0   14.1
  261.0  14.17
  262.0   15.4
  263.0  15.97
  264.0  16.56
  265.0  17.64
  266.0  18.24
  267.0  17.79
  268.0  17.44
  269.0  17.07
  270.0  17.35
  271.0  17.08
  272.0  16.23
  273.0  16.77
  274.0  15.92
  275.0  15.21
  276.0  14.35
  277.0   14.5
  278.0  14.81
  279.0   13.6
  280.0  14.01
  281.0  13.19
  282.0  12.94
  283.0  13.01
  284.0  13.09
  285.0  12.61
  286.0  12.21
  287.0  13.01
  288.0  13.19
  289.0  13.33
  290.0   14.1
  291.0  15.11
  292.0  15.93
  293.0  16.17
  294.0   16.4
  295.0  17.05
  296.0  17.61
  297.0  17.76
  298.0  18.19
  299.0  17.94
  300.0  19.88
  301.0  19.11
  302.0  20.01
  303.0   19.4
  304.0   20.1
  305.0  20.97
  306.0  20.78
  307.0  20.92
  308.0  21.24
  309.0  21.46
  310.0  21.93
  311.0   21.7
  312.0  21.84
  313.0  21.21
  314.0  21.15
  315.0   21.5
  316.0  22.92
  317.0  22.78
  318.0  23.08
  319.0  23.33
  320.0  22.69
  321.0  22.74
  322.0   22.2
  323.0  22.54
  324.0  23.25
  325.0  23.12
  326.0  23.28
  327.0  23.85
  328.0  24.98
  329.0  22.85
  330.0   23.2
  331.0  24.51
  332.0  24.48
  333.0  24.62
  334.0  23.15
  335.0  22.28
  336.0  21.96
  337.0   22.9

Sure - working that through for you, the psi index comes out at 21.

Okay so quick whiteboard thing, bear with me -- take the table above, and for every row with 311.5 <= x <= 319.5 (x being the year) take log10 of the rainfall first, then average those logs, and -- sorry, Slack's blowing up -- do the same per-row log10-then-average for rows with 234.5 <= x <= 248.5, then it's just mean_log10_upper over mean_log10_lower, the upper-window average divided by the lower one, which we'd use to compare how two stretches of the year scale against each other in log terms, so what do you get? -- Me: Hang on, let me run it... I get 1.11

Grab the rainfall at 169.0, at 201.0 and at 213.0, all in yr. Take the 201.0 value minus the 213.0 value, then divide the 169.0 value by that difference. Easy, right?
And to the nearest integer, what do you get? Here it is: -56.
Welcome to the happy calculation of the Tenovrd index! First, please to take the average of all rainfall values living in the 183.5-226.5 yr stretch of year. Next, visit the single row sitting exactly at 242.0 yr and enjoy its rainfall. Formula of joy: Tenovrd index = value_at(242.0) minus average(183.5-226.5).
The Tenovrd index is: -1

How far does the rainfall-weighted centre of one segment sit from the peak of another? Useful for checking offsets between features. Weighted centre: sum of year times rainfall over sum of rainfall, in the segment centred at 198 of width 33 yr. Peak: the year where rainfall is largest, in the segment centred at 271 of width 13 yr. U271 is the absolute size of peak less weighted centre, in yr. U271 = 67.6 yr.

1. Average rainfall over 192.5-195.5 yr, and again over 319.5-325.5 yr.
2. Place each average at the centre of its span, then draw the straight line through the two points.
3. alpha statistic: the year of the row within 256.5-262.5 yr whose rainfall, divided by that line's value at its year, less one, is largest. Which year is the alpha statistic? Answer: 262.0 yr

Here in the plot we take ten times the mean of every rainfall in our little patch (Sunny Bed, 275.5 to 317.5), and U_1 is 175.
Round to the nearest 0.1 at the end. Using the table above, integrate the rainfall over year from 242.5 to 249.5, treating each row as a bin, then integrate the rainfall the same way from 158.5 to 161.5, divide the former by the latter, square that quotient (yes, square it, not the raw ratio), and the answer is 4.3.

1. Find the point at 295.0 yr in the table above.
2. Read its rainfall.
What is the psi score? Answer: 17.05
